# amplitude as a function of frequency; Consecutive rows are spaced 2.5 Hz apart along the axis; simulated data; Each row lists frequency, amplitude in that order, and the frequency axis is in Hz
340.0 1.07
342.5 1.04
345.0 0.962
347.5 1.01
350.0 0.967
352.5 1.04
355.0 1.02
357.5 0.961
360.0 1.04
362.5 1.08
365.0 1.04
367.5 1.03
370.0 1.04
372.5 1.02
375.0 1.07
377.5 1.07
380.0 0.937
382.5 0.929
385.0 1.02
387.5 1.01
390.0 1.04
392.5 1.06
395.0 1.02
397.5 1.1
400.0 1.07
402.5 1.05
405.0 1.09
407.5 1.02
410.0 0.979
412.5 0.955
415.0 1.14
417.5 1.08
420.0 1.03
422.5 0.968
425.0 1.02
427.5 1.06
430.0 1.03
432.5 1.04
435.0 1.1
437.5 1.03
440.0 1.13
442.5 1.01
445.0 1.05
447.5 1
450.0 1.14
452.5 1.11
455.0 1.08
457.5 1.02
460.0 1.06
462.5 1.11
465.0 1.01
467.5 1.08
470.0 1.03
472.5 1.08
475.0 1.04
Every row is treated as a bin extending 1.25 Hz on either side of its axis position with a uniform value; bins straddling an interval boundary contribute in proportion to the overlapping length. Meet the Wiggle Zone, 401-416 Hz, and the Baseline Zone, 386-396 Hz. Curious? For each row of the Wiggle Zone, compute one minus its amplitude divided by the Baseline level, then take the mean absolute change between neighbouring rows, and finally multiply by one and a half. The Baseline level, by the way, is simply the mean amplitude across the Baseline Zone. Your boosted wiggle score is 0.105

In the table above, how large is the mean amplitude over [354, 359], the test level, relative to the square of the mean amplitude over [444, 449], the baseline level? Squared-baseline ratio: 0.94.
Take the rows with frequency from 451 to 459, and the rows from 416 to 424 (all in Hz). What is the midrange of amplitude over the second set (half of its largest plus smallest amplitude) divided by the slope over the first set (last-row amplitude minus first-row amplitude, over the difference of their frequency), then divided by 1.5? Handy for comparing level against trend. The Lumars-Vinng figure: -38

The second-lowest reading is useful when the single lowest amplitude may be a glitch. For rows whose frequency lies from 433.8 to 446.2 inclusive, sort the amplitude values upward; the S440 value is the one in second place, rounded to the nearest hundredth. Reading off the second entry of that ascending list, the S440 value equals 1.03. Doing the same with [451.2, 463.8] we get 1.06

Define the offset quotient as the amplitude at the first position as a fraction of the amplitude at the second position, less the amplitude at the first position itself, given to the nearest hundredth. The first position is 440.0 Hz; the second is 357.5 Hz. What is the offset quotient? 0.05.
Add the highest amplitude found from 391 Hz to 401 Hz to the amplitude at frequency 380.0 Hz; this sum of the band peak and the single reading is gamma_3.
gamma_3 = 2.04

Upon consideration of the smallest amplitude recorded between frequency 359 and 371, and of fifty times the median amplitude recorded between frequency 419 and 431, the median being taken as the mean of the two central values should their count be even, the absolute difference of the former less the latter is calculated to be 50.5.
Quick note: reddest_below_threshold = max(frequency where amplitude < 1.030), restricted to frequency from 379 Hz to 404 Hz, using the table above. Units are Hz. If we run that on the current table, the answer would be 395.0 Hz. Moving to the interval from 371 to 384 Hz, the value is 382.5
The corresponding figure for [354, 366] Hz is 357.5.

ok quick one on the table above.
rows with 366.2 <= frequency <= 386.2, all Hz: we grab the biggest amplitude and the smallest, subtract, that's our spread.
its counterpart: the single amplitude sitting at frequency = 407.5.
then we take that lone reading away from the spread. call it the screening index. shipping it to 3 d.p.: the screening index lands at -0.879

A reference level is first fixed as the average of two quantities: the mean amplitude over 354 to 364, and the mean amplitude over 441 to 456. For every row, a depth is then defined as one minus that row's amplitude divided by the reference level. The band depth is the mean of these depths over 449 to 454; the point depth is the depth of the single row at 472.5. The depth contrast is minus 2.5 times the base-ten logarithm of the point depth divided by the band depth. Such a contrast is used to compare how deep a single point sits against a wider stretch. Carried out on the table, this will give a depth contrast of 0.9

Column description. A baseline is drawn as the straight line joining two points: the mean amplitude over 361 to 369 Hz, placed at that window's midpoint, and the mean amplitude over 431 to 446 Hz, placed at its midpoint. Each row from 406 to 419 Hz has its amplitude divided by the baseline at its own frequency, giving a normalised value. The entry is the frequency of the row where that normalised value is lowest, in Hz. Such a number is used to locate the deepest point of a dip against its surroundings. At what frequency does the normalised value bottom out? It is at 412.5 Hz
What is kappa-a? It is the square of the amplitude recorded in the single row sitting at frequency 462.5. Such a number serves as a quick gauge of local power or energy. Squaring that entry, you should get 1.23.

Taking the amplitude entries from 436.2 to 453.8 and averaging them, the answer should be 1.07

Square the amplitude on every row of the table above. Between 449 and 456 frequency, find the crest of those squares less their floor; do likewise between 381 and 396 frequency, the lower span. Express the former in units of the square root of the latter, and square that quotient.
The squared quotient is 0.1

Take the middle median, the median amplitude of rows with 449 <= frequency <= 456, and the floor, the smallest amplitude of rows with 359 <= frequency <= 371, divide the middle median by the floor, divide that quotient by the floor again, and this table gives 1.05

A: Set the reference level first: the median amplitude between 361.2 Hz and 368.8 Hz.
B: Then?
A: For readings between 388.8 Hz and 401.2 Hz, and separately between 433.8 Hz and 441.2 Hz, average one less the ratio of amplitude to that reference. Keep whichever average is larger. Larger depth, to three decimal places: -0.017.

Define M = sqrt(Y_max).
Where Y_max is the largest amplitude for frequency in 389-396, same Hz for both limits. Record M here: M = 1.03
